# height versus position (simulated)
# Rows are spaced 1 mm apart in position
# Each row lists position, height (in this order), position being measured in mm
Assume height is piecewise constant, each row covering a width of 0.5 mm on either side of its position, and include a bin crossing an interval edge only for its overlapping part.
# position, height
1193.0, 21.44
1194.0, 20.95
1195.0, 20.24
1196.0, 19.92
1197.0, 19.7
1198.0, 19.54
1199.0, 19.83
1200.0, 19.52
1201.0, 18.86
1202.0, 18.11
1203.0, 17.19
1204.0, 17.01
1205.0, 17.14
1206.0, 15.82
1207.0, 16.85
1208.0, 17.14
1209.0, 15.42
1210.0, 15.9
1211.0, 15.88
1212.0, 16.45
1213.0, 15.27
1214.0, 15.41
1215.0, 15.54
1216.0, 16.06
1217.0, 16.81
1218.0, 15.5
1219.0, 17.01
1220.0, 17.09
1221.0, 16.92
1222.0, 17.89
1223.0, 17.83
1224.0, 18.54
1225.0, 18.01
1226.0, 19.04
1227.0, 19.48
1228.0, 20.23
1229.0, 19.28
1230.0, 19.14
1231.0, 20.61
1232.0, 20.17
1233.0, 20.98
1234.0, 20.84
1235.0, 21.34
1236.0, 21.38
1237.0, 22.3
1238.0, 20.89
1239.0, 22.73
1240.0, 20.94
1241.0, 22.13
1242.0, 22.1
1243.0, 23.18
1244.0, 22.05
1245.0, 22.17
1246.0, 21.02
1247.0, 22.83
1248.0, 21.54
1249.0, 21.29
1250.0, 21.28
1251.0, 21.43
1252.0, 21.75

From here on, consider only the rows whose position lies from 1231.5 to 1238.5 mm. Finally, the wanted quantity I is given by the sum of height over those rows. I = 148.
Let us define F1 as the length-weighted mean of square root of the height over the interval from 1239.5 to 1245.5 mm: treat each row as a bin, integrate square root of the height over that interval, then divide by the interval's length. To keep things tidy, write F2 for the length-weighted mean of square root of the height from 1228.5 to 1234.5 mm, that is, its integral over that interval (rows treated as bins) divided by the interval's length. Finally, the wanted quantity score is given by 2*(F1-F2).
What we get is 0.4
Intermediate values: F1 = 4.70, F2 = 4.49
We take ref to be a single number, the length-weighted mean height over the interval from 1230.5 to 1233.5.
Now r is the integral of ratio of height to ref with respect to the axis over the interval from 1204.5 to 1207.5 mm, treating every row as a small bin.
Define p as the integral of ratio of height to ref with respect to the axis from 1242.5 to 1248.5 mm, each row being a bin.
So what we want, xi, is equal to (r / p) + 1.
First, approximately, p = 6.5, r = 2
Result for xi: 1.4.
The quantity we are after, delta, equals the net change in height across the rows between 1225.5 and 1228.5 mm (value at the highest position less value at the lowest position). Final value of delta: 1.2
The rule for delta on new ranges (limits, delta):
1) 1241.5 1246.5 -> -1.1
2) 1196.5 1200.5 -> -0.2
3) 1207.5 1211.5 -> -1.3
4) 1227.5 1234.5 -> 0.6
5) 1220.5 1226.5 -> 2.1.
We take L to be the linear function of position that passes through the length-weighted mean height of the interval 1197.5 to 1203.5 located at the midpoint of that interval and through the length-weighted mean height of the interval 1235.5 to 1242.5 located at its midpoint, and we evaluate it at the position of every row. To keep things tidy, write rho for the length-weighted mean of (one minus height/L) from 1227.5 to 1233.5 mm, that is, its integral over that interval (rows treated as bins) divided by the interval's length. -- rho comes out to 0.050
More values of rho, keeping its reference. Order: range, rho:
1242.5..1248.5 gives 0.006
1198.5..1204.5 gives 0.026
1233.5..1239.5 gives 0.001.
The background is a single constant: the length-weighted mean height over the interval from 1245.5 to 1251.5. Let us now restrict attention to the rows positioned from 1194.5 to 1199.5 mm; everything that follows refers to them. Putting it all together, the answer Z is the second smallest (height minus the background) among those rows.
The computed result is -2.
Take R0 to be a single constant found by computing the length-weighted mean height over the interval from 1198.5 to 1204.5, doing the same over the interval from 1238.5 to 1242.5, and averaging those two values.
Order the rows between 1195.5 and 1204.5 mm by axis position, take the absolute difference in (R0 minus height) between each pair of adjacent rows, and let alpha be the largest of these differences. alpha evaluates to 0.9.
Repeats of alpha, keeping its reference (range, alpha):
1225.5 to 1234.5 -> 1.5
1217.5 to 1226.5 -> 1.5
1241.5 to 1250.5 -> 1.8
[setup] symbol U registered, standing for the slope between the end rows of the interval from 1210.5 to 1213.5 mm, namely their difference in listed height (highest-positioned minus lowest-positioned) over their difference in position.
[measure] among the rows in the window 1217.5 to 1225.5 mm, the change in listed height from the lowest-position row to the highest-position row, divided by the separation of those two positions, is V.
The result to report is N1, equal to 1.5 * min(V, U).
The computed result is -0.46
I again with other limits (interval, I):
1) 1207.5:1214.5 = 111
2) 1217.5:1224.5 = 121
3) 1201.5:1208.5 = 119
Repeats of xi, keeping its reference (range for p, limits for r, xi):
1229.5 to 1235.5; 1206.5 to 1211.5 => 1.7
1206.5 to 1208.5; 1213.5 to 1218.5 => 3.3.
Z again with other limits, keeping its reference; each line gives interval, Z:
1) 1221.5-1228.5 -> -4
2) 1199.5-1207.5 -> -5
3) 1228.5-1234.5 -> -2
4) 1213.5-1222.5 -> -6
